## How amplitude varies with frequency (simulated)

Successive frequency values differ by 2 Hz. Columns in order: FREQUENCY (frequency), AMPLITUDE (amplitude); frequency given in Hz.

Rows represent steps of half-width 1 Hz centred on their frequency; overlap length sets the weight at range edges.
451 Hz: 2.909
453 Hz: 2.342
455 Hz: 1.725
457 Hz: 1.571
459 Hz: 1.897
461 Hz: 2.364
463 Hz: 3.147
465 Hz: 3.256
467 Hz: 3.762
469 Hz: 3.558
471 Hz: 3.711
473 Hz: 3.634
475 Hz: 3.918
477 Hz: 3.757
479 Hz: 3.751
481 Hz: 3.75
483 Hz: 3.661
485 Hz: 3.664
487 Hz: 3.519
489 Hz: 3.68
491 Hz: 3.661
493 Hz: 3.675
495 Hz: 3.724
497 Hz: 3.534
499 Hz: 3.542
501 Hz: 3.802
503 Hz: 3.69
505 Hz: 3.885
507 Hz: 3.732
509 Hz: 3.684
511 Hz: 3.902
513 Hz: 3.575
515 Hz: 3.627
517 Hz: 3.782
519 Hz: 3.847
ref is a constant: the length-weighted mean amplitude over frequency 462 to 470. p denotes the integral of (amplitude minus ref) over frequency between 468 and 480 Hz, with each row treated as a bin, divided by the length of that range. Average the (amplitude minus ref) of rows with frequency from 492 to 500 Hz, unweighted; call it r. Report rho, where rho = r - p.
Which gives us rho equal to -0.1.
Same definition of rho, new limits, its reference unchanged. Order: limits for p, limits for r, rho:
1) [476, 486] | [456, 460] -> -2.0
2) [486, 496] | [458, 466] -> -1.0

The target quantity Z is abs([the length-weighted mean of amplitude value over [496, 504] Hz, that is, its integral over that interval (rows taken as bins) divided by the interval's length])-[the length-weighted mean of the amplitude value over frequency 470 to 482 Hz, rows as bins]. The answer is -0.11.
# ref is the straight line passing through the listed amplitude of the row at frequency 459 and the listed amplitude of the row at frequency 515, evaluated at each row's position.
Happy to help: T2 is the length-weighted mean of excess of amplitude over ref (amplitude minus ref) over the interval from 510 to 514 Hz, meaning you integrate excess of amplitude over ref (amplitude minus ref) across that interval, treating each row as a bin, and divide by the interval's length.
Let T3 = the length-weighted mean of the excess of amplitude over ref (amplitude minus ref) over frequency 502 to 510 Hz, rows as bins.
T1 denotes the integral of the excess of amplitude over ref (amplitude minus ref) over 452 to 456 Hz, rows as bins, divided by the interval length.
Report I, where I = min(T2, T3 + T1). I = 0.20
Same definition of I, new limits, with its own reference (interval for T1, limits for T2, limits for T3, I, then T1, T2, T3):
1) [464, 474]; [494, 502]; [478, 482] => 0.55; 1.4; 0.55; 1.20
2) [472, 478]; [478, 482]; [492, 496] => 1.20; 1.4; 1.20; 0.72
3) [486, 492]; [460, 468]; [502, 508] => 1.08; 0.8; 1.08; 0.45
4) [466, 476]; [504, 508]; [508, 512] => 0.46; 1.4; 0.46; 0.32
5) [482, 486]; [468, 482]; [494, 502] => 1.33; 1.0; 1.33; 0.55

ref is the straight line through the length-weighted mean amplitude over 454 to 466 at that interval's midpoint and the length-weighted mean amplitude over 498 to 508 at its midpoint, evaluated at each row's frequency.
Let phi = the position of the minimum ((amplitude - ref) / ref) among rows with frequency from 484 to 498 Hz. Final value 497 Hz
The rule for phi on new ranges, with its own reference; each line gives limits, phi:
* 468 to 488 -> 487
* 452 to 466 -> 457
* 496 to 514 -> 513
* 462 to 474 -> 463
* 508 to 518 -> 515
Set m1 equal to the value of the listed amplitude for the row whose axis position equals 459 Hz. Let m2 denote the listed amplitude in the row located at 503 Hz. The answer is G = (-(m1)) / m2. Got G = -0.5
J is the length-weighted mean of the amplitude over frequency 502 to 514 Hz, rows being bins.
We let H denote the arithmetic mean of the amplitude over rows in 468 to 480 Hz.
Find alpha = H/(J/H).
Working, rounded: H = 3.72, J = 3.74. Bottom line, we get 3.7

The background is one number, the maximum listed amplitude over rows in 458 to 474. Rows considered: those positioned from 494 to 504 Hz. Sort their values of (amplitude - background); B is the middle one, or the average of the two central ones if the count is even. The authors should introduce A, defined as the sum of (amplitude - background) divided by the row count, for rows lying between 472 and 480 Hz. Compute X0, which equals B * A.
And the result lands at 0.000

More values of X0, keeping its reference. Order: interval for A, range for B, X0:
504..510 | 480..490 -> 0.000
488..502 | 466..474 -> 0.009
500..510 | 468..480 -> 0.000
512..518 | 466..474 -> 0.009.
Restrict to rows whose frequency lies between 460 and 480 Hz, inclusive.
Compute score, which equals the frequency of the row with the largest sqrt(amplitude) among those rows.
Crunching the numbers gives 475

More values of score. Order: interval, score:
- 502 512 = 511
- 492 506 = 505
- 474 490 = 475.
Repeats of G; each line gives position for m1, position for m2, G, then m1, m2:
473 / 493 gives -1.0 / 3.634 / 3.675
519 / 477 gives -1.0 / 3.847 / 3.757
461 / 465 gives -0.7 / 2.364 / 3.256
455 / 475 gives -0.4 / 1.725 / 3.918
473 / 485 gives -1.0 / 3.634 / 3.664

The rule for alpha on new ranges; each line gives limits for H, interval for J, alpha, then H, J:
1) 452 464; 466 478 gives 1.3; 2.17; 3.72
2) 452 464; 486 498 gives 1.3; 2.17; 3.63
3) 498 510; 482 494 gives 3.8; 3.72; 3.64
